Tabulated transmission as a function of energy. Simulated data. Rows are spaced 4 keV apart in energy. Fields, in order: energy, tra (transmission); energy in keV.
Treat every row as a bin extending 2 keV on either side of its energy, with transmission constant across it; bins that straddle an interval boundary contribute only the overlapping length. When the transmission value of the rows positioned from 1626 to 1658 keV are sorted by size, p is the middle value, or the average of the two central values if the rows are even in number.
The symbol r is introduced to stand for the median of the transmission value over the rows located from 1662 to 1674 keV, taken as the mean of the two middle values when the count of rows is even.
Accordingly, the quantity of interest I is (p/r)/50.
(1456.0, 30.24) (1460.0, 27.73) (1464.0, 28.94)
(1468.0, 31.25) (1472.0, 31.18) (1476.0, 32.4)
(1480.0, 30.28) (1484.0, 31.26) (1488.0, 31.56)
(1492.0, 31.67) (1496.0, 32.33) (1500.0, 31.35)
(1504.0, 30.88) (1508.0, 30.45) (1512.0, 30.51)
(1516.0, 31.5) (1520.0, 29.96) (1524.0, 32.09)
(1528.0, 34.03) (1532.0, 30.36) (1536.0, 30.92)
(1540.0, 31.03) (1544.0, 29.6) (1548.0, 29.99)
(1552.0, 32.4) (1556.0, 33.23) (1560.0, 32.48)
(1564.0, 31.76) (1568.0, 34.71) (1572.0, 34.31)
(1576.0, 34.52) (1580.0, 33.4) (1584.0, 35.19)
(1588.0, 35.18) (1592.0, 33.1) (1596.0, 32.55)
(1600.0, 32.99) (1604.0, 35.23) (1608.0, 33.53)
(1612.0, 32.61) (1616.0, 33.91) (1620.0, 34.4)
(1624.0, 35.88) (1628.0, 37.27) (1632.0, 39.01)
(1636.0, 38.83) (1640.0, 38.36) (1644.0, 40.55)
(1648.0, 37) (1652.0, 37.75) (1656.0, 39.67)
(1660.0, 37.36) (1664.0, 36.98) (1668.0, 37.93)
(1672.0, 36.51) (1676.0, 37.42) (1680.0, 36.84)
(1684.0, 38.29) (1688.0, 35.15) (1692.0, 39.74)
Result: 0.0209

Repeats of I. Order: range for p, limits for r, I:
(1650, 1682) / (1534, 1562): 0.0241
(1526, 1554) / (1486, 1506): 0.0196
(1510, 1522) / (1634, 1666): 0.0160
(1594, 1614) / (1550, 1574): 0.0201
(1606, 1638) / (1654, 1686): 0.0188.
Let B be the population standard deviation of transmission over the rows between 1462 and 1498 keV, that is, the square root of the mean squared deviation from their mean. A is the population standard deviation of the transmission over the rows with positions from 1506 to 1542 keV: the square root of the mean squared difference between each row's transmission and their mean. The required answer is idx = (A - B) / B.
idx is 0.2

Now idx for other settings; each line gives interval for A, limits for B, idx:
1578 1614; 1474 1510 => 0.5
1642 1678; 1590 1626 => 0.1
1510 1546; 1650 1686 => 0.4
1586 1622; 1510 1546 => -0.2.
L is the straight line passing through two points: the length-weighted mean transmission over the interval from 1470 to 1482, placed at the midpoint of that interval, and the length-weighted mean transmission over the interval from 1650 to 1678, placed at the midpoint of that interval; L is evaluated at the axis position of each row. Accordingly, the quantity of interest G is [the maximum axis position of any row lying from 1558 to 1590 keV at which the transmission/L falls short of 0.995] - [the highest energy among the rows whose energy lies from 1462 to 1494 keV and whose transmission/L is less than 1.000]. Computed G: 88 keV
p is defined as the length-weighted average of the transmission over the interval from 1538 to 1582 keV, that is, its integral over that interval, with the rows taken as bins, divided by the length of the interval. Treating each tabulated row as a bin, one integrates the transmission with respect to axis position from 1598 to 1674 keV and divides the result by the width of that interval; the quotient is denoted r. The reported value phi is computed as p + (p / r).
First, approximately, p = 32.5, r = 37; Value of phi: 33.4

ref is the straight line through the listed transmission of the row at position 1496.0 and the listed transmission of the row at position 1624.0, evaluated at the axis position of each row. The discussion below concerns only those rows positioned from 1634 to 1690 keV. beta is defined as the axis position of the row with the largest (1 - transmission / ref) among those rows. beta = 1688.0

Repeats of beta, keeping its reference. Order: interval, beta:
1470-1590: 1544.0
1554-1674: 1612.0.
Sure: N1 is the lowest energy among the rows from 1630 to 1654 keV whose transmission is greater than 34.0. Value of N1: 1632.0 keV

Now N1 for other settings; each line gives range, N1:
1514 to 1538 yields 1528.0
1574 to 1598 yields 1576.0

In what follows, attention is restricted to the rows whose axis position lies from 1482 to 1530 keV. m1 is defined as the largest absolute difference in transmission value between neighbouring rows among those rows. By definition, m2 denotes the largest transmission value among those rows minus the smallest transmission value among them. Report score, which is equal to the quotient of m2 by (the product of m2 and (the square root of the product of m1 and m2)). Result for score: 0.34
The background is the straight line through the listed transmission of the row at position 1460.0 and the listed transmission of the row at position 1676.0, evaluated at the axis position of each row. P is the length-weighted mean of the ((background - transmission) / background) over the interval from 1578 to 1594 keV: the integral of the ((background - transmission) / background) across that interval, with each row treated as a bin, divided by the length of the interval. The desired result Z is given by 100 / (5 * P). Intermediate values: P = -0.025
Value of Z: -798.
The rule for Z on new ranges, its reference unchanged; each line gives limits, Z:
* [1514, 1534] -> -620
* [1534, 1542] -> 2458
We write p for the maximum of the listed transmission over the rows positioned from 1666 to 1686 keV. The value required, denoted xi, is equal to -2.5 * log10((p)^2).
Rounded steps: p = 38.29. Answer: -7.9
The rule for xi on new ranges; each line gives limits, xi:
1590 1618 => -7.7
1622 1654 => -8.0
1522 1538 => -7.7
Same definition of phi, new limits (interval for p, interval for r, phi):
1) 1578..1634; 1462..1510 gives 35.7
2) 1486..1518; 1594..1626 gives 32.2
